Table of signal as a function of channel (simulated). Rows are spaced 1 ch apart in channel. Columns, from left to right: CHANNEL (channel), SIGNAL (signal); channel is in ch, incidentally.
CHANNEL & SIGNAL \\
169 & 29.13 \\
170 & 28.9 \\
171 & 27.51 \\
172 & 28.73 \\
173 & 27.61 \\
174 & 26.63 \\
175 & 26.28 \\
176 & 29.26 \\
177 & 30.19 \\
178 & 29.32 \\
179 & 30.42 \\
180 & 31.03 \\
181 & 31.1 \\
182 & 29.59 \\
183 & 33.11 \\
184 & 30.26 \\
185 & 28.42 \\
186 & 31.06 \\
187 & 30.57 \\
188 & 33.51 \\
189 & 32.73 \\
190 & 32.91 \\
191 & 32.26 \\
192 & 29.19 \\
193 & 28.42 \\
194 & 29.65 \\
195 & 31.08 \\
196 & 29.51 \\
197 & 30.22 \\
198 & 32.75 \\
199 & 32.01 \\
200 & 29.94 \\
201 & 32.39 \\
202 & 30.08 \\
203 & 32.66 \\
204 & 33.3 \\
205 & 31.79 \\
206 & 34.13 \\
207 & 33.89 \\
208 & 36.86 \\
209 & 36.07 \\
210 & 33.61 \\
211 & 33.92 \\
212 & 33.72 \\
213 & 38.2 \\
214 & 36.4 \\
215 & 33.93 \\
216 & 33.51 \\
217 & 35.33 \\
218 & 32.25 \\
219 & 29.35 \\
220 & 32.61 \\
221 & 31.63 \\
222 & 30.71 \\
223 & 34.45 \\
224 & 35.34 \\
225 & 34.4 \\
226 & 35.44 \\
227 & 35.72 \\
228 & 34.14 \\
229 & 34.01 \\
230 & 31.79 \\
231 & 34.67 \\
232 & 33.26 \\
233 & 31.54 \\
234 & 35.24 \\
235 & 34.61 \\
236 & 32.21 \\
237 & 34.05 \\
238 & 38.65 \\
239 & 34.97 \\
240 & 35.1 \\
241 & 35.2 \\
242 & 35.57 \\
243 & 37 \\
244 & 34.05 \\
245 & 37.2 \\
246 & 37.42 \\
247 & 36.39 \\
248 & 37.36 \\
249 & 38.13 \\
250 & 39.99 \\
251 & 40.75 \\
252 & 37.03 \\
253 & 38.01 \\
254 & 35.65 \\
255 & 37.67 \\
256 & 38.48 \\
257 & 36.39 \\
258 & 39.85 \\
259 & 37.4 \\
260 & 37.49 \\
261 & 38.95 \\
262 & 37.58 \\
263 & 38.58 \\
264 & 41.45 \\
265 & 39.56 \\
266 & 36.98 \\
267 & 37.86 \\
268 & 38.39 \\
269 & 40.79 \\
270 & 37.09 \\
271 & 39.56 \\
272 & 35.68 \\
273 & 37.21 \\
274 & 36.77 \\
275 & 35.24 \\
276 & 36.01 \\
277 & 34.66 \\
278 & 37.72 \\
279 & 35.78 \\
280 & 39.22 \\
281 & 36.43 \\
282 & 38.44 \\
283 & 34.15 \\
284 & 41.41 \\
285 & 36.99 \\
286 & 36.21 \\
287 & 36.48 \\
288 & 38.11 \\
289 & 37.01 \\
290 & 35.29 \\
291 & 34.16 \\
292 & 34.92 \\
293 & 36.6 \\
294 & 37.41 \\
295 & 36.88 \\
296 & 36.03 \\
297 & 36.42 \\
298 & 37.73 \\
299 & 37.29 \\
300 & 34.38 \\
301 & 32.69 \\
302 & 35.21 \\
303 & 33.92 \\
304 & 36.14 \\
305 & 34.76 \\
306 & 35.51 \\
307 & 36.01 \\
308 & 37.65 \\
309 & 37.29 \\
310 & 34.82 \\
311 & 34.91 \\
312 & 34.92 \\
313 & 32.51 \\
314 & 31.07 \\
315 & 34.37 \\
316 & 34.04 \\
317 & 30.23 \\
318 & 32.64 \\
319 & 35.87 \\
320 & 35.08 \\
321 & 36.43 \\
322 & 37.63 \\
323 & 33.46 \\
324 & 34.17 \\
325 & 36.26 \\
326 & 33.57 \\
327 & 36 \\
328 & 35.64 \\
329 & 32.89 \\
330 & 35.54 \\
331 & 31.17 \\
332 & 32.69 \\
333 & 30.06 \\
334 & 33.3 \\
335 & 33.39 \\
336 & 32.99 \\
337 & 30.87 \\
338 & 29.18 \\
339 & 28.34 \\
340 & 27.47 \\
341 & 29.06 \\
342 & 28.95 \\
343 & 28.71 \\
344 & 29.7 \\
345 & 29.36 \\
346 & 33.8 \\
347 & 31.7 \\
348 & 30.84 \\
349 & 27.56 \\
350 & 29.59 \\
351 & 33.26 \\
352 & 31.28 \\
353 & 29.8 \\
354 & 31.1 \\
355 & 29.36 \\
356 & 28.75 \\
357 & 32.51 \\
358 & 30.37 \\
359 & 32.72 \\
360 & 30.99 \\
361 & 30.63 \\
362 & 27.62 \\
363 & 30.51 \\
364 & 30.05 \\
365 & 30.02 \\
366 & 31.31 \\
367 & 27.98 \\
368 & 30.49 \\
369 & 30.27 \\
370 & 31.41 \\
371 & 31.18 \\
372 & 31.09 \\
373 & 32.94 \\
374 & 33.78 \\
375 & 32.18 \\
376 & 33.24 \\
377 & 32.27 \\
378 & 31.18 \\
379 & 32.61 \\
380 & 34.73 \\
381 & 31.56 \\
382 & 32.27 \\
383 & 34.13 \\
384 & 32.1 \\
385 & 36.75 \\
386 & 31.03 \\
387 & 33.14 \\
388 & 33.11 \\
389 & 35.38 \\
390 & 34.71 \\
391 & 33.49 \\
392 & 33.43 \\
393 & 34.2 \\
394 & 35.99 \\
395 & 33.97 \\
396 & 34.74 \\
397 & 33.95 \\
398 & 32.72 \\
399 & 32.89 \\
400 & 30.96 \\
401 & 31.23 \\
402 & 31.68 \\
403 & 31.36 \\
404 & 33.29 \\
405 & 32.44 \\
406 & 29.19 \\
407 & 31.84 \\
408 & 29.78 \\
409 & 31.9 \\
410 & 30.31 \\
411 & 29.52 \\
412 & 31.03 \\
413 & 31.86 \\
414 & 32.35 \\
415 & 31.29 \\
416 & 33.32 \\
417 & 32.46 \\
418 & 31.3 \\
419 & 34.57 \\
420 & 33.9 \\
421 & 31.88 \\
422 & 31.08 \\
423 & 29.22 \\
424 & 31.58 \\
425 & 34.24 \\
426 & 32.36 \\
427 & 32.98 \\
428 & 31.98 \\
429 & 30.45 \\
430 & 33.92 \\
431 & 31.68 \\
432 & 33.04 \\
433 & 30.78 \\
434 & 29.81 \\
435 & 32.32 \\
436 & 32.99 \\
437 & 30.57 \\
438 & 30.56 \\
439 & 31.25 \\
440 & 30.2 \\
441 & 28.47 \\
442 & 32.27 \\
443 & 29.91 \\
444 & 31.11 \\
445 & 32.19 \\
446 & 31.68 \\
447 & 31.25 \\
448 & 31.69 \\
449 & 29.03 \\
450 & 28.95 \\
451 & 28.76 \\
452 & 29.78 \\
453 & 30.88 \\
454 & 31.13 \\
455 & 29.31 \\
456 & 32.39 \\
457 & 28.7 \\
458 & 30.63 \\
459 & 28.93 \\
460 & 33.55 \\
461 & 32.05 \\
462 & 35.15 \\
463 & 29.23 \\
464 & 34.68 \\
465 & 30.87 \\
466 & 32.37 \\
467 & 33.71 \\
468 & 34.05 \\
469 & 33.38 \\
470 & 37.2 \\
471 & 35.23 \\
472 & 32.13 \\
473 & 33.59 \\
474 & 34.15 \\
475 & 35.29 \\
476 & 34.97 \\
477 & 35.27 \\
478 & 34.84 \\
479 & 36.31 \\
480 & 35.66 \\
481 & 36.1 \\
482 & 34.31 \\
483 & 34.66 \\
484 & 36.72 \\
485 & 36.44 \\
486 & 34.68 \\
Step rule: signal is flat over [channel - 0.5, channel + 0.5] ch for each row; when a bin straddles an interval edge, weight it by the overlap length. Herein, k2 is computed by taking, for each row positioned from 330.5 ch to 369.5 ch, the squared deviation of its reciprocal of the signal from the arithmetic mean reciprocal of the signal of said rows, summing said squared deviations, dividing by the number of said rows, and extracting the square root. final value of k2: 0.0018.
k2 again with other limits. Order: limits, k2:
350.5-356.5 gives 0.0016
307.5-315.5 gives 0.0017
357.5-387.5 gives 0.0018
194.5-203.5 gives 0.0013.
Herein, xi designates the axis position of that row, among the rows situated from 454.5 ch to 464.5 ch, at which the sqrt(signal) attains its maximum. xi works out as 462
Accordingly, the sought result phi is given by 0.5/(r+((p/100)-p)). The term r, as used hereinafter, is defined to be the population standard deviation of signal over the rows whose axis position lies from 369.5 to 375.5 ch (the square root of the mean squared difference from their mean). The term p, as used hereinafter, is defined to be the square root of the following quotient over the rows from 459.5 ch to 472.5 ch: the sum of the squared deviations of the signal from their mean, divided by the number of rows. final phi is -1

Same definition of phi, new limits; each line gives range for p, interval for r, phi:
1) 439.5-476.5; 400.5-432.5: -1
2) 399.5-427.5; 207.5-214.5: 2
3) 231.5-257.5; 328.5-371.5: -2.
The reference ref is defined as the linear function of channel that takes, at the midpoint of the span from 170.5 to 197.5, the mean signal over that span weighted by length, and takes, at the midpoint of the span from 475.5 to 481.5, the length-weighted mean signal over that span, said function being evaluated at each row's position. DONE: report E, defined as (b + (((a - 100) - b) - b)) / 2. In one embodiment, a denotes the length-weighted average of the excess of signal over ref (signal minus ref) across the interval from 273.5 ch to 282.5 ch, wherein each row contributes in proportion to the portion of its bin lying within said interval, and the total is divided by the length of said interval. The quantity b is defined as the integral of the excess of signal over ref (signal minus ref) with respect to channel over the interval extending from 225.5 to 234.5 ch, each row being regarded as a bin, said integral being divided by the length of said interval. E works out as -49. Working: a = 5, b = 3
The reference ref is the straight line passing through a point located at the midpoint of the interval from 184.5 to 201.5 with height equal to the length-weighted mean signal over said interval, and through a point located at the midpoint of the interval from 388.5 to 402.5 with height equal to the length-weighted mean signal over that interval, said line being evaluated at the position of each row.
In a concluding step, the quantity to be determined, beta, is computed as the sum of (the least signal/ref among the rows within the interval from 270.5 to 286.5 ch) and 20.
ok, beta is 21.06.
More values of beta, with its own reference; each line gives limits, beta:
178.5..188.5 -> 20.92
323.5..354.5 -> 20.84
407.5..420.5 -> 20.88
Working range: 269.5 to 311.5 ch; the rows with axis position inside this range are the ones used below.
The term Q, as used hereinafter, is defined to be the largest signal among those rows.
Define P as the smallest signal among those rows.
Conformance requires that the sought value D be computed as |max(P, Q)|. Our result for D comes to 41.4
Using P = 32.69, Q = 41.41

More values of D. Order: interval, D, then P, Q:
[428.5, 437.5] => 33.9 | 29.81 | 33.92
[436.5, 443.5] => 32.3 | 28.47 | 32.27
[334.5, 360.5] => 33.8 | 27.47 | 33.8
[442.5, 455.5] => 32.2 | 28.76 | 32.19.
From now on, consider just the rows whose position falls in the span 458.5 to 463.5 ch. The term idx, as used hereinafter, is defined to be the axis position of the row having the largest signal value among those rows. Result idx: 462 ch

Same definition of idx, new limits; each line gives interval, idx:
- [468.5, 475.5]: 470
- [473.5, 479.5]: 479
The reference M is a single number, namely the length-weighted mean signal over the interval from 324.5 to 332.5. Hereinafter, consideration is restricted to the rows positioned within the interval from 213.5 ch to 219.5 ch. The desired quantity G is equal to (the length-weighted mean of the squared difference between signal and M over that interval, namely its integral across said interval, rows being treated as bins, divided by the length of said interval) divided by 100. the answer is 0.06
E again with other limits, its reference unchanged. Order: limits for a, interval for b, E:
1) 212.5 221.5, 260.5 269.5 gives -52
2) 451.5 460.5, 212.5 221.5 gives -54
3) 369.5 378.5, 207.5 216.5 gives -53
